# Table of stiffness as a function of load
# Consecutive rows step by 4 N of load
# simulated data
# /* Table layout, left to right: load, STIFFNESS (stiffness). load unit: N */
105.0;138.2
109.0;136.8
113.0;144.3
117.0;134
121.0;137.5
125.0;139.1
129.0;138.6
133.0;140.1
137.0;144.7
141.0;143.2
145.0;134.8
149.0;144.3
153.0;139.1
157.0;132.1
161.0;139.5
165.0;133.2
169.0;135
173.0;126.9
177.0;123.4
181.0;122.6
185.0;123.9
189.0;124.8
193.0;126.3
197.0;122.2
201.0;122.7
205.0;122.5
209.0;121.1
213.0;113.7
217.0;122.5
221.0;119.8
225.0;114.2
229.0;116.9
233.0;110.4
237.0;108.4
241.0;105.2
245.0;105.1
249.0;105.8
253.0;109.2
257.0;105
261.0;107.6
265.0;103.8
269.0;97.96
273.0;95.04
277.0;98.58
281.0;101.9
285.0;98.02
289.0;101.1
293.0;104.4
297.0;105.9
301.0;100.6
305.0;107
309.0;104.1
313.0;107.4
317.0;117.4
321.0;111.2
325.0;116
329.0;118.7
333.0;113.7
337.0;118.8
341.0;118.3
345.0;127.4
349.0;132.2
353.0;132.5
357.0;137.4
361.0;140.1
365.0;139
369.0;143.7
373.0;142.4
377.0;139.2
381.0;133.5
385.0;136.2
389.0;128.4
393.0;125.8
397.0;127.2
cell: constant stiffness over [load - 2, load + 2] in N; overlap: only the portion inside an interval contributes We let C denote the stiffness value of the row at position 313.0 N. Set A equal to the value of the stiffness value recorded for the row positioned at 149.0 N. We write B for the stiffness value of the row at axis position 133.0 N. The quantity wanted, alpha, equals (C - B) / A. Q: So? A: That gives -0.23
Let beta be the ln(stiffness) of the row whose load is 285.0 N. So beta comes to 4.59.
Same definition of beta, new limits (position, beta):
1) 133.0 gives 4.94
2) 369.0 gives 4.97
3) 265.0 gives 4.64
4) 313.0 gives 4.68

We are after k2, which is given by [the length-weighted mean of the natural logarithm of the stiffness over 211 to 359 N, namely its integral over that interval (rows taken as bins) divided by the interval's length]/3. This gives 1.57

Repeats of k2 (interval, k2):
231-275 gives 1.55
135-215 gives 1.62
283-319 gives 1.55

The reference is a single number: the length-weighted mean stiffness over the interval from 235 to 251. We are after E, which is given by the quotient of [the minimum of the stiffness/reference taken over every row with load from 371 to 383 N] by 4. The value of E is 0.314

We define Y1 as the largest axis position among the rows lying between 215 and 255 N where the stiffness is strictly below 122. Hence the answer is 253.0 N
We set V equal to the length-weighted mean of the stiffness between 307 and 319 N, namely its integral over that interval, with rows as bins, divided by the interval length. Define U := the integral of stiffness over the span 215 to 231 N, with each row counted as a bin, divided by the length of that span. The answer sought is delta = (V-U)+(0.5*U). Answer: 50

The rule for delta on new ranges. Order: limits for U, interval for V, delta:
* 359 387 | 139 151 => 71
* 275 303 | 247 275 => 53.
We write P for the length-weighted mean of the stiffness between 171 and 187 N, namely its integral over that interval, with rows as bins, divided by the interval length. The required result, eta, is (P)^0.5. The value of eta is 11.1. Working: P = 124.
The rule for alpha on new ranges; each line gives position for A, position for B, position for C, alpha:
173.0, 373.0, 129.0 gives -0.03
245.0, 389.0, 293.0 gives -0.23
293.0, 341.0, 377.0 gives 0.20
